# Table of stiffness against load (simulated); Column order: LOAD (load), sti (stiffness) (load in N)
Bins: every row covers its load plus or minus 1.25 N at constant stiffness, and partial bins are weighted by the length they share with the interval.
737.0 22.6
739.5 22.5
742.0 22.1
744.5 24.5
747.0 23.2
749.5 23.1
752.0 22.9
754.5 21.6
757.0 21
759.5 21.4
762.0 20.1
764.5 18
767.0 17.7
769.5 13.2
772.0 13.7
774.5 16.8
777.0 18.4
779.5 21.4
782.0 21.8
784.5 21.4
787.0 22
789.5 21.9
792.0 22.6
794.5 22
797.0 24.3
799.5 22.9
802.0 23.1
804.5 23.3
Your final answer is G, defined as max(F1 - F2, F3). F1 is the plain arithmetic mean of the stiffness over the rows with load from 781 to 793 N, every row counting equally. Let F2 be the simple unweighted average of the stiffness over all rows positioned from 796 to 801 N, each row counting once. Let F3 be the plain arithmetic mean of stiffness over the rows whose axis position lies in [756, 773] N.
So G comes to 17.9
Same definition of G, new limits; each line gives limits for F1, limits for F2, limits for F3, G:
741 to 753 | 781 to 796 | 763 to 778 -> 16.3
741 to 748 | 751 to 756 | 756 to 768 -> 19.6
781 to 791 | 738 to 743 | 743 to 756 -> 23.1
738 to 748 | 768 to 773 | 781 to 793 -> 21.9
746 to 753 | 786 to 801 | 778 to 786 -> 21.5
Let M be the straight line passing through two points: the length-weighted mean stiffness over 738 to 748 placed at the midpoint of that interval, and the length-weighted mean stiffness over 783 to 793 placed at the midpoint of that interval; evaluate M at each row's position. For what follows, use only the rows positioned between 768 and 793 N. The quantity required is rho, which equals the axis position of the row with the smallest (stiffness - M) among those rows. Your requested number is 769.5 N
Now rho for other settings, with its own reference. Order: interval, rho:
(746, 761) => 757.0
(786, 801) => 789.5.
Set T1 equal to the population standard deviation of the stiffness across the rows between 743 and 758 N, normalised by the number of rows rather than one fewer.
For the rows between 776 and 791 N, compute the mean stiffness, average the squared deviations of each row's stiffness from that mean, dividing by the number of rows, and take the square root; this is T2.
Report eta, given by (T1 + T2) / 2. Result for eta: 1.20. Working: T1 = 1.1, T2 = 1.25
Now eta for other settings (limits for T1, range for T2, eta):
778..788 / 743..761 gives 0.71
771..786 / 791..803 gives 1.86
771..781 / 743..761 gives 1.97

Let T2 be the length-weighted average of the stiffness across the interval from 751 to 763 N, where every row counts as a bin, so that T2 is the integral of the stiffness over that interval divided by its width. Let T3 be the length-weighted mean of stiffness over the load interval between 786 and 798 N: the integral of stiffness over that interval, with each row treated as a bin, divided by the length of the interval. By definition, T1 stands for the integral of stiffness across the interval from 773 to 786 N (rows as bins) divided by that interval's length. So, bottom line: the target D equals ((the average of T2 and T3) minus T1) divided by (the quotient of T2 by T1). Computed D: 1.9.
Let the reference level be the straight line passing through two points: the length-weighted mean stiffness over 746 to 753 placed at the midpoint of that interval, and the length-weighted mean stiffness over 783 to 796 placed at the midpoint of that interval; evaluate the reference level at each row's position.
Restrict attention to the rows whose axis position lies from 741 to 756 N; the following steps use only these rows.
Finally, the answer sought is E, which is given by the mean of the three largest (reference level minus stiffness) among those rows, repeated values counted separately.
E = 0.9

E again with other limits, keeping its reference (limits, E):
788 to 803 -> -0.2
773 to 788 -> 3.5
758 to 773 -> 7.7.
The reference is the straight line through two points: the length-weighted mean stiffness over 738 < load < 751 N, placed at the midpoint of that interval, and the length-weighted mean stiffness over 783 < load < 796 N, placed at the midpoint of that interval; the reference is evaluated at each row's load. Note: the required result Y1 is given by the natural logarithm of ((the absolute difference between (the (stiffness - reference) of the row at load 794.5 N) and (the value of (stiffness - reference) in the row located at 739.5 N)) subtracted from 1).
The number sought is -1.5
